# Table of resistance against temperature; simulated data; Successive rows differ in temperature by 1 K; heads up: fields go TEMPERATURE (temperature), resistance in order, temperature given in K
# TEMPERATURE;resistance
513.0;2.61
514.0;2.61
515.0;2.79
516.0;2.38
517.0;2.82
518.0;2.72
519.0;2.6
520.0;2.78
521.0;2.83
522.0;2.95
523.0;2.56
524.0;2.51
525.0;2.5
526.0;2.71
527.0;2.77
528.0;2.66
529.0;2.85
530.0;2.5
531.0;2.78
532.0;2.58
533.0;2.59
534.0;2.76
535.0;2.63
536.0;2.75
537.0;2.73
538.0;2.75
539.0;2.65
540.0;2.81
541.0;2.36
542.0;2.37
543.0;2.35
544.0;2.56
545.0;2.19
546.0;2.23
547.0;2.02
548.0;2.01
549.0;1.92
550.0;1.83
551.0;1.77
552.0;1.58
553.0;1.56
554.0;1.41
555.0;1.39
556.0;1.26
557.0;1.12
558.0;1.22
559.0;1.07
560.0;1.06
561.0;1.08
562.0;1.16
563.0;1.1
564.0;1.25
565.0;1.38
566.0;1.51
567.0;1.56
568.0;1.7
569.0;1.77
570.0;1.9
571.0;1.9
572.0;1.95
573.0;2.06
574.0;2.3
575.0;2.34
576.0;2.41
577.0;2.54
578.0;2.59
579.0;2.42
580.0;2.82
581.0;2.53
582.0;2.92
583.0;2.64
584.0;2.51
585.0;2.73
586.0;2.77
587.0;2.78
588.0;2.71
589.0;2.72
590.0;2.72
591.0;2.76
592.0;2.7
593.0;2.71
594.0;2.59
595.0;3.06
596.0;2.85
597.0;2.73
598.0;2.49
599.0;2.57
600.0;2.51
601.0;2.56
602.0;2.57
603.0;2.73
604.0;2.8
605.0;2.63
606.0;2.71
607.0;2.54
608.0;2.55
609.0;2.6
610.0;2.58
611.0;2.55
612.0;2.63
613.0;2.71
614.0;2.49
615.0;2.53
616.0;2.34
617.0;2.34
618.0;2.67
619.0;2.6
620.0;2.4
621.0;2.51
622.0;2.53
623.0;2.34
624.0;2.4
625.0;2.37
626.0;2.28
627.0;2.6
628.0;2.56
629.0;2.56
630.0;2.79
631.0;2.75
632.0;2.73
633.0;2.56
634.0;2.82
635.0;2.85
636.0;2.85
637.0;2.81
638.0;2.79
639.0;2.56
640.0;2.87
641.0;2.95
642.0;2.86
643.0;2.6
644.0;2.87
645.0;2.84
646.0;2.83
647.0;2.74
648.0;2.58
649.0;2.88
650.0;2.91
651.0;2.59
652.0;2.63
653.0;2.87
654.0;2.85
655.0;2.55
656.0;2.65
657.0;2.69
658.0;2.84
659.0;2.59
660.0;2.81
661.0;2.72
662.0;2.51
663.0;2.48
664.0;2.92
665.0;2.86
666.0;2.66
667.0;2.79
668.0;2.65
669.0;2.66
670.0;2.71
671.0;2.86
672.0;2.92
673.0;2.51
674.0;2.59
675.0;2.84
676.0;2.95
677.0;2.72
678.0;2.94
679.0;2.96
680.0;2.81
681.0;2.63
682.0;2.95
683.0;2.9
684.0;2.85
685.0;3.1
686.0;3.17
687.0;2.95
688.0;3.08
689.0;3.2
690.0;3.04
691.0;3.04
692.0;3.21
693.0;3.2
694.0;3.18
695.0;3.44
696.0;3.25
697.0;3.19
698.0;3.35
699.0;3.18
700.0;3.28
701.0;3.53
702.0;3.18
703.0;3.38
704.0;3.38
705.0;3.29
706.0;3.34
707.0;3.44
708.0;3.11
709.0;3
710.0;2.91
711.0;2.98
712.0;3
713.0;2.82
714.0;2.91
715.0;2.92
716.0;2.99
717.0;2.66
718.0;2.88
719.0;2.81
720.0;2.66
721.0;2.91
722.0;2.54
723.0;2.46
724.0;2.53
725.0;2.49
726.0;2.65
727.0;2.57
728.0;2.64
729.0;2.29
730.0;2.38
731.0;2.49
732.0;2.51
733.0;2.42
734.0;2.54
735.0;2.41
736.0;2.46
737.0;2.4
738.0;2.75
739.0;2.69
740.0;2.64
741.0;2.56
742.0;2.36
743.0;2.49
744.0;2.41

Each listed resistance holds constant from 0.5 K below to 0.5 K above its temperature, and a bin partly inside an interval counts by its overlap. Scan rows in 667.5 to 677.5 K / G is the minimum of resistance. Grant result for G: 2.51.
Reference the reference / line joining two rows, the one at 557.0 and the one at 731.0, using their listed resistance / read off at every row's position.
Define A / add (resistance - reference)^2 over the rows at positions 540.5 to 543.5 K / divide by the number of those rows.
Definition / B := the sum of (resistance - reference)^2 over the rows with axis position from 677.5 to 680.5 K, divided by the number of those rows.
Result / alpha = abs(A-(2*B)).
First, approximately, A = 1.8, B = 0.7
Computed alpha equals 0.48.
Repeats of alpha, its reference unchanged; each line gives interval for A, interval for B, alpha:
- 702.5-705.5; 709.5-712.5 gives 0.35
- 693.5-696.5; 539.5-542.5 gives 3.52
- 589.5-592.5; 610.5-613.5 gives 0.53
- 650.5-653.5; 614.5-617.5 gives 0.66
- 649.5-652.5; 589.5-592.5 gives 2.84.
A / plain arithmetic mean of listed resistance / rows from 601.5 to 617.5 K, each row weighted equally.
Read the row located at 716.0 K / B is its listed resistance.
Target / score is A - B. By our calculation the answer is -0.4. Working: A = 2.6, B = 2.99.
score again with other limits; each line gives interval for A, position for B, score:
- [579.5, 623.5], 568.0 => 0.9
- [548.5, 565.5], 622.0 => -1.2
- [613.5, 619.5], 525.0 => 0.0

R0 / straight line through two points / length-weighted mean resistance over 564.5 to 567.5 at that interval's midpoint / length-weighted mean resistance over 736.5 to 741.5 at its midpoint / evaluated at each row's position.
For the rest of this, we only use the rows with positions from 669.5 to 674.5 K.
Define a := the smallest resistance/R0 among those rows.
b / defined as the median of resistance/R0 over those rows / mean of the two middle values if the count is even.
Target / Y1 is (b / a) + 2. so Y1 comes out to 3.09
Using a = 1.15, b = 1.25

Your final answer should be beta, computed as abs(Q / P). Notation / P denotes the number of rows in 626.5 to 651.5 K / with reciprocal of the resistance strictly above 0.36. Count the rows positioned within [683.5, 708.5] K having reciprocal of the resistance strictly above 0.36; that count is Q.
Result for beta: 0.0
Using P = 11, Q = 0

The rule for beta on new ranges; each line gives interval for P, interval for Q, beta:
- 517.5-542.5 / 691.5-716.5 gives 0.0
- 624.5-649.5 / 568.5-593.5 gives 1.8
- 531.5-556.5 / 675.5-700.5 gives 0.1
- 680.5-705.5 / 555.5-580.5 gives 24.0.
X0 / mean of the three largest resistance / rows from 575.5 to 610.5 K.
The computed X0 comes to 2.94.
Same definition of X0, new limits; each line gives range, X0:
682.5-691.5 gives 3.16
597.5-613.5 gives 2.75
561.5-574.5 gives 2.10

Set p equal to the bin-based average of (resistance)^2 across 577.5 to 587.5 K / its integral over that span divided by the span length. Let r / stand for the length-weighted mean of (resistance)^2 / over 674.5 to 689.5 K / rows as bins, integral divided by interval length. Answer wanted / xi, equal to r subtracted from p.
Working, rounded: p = 7.2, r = 8.6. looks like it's -1.5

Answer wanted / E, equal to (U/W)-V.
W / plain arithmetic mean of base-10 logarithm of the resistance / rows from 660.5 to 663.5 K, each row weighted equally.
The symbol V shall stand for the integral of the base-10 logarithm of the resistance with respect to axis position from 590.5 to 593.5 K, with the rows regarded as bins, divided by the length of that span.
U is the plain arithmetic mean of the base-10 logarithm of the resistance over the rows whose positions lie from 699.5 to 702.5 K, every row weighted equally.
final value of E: 0.84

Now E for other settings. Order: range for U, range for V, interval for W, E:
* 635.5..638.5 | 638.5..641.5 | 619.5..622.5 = 0.70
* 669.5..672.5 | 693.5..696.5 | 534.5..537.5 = 0.53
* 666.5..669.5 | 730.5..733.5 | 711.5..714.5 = 0.54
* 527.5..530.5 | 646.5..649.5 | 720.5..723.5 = 0.58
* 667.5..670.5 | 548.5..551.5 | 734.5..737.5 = 0.85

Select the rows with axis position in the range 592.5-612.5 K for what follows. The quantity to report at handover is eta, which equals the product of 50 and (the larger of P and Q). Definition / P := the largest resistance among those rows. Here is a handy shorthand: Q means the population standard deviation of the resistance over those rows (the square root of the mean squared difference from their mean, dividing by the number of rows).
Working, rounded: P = 3.06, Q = 0.134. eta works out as 153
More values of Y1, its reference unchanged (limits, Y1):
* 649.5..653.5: 3.06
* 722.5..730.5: 3.11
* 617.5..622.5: 3.05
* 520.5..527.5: 3.08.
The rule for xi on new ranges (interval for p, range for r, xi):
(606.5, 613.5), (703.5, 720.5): -2.4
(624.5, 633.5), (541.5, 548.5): 1.6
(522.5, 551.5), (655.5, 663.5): -0.9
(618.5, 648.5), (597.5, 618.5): 0.5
